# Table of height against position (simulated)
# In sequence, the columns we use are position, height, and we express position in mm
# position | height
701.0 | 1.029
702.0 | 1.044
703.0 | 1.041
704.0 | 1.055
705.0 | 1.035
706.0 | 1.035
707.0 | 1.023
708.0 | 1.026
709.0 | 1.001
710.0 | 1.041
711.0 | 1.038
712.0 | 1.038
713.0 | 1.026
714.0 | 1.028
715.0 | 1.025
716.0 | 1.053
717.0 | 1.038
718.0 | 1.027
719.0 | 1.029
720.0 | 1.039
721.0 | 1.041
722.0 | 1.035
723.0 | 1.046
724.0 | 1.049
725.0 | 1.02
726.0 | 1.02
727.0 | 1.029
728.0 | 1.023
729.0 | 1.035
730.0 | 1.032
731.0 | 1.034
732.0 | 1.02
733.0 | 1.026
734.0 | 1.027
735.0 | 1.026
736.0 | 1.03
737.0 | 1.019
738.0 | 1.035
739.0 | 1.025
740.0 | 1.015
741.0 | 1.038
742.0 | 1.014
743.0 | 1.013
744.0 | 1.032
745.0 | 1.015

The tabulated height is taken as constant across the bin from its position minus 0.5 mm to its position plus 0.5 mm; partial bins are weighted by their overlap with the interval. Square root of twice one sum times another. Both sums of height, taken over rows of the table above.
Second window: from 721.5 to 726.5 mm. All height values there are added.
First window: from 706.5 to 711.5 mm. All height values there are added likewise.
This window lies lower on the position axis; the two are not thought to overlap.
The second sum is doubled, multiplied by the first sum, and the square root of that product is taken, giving 7.28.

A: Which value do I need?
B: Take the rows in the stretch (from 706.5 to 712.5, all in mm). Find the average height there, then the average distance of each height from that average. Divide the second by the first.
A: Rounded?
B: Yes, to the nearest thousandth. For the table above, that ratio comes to 0.011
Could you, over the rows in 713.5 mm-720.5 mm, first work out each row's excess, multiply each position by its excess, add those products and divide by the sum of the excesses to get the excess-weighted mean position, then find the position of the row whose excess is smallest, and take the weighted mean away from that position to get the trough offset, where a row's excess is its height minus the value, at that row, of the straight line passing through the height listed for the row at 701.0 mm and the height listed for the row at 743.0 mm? -2.3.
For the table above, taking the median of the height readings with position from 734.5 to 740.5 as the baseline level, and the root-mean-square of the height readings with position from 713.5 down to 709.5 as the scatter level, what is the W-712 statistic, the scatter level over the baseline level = 1.010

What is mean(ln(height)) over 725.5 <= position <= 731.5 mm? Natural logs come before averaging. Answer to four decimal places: 0.0284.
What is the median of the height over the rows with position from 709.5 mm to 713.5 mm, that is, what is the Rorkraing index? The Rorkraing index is 1.04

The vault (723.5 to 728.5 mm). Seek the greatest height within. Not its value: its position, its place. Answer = 724.0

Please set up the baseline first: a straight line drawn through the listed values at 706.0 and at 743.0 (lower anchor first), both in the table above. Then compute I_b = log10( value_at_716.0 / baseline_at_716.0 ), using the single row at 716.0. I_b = 0.010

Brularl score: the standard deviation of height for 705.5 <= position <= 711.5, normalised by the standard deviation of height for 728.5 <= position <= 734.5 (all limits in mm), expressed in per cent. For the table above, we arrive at 256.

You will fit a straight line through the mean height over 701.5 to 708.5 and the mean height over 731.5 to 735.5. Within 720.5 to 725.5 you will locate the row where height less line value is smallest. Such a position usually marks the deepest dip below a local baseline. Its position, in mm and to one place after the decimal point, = 725.0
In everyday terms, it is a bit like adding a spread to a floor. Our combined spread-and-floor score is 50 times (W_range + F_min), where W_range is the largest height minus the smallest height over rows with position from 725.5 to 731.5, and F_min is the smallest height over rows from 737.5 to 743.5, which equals 51.4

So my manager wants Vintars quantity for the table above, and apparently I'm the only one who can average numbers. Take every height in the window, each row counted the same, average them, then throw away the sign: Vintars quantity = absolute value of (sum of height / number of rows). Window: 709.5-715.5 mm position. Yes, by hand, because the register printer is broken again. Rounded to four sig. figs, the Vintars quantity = 1.033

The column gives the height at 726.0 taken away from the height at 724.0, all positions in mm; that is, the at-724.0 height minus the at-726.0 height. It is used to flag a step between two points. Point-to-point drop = 0.029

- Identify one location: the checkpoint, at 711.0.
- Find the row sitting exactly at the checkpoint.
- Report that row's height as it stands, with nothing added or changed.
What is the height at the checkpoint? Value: 1.038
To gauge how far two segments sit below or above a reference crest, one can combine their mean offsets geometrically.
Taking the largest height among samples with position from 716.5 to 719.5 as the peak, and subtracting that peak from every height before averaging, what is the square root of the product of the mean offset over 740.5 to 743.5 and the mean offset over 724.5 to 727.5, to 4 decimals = 0.0157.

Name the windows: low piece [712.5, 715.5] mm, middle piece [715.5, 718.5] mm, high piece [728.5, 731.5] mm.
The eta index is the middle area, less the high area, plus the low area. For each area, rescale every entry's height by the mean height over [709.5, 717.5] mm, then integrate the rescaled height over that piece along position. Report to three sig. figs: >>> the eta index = 2.99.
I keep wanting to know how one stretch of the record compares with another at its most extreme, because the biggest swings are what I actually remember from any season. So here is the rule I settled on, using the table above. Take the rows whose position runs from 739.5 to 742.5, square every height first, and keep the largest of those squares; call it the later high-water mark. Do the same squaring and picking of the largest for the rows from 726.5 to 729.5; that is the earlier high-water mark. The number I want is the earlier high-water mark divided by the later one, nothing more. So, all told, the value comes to 0.99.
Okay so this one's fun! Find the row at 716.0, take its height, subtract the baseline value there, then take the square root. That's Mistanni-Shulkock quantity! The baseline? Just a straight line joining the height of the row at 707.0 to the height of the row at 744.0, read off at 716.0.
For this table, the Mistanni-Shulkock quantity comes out 0.17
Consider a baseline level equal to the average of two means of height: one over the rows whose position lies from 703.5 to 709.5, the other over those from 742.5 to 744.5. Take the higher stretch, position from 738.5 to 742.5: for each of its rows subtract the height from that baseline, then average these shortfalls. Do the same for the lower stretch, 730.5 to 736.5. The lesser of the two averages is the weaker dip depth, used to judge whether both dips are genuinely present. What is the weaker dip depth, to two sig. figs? -0.0013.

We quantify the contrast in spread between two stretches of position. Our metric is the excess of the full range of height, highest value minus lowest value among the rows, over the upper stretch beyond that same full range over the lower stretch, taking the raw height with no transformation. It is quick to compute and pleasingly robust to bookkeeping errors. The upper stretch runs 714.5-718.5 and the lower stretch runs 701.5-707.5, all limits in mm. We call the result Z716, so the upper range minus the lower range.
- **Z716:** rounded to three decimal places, -0.004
